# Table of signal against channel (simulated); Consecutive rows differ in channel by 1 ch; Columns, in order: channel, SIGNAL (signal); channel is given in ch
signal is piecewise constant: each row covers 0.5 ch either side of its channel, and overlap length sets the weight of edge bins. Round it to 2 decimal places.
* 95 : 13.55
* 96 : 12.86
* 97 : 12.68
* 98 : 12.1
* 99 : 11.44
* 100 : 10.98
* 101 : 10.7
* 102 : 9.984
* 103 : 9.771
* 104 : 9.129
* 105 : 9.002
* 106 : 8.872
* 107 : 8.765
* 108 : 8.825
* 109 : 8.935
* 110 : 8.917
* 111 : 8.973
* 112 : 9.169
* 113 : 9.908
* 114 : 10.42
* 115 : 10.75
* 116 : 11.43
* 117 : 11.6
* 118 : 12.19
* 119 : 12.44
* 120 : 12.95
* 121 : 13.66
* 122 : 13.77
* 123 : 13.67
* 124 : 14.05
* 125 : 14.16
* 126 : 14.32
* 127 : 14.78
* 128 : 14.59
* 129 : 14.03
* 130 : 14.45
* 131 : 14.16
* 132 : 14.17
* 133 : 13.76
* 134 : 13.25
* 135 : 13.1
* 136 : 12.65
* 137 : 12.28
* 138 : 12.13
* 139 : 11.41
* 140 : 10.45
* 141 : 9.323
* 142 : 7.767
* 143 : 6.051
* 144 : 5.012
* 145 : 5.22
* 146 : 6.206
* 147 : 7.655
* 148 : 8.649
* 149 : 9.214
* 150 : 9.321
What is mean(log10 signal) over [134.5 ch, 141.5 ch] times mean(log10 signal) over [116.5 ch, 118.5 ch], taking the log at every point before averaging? 1.14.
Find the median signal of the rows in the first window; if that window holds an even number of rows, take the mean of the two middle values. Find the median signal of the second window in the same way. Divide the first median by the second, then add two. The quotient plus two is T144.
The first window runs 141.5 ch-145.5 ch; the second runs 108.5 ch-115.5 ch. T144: 2.61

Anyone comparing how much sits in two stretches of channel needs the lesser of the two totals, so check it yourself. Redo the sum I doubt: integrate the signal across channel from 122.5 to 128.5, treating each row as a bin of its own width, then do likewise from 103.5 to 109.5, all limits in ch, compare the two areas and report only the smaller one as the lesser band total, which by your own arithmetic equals 54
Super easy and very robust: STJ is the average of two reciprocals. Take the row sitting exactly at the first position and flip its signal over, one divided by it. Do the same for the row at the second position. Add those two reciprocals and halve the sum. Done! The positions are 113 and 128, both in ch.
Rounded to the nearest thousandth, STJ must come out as 0.085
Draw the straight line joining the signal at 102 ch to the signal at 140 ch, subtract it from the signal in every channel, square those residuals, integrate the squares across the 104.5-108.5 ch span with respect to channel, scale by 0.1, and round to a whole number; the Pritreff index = 1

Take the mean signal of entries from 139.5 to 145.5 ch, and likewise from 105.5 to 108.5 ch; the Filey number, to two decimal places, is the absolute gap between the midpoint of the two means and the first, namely 0.76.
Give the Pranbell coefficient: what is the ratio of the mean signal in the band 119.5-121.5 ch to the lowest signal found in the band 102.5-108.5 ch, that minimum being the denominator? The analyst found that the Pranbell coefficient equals 1.5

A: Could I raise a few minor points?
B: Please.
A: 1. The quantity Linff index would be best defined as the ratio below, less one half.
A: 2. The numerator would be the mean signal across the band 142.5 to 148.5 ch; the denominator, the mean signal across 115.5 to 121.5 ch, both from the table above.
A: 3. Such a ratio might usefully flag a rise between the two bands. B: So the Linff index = 0.0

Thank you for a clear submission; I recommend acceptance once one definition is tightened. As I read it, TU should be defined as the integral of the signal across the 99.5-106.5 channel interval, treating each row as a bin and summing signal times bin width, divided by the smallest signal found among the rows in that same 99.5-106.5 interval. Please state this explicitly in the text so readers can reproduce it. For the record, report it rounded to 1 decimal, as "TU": 7.7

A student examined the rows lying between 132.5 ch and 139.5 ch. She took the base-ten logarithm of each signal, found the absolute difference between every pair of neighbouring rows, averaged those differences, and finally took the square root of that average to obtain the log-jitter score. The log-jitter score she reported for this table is 0.12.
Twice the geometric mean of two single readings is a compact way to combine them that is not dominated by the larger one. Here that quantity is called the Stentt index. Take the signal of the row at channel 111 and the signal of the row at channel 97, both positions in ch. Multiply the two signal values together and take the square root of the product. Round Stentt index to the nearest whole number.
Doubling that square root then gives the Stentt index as 21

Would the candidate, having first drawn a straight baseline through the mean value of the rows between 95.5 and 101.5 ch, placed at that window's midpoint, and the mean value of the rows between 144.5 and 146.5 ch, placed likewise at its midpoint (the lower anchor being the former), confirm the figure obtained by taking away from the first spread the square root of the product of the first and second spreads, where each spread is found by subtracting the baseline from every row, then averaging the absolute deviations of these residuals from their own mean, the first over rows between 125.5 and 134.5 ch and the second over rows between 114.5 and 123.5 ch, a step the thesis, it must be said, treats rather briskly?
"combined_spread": -0.3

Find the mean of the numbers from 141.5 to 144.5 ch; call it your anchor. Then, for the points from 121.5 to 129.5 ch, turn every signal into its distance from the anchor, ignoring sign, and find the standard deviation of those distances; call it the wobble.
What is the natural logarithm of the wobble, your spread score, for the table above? -1.0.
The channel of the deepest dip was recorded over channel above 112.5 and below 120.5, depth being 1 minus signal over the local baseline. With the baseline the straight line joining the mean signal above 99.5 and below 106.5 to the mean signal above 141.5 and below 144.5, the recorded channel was 113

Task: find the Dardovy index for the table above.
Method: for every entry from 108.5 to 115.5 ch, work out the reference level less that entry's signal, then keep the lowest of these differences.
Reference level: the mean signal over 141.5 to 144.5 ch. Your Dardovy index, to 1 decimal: -4.5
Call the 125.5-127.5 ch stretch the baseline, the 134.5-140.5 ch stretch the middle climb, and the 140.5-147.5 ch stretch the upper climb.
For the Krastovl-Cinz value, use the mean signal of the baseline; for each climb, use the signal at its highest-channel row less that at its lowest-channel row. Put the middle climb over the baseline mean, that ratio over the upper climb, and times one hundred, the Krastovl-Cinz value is 11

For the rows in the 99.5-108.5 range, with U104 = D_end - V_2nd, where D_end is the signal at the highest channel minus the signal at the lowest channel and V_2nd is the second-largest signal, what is -13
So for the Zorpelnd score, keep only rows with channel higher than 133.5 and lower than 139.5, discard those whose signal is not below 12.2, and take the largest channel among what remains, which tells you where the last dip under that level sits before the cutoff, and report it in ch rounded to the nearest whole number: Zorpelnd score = 139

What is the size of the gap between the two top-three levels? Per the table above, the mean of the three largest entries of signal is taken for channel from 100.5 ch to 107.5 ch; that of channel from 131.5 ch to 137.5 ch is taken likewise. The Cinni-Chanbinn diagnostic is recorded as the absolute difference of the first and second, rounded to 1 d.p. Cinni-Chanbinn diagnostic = 3.6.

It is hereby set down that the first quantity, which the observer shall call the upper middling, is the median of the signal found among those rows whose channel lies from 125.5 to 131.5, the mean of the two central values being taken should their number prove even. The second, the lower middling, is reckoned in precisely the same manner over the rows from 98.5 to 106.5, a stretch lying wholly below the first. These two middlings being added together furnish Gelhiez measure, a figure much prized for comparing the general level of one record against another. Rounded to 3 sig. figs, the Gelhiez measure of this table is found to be 24.3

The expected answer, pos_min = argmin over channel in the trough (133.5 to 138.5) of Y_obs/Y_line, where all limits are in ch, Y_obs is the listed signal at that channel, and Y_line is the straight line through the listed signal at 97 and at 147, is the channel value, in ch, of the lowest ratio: 138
